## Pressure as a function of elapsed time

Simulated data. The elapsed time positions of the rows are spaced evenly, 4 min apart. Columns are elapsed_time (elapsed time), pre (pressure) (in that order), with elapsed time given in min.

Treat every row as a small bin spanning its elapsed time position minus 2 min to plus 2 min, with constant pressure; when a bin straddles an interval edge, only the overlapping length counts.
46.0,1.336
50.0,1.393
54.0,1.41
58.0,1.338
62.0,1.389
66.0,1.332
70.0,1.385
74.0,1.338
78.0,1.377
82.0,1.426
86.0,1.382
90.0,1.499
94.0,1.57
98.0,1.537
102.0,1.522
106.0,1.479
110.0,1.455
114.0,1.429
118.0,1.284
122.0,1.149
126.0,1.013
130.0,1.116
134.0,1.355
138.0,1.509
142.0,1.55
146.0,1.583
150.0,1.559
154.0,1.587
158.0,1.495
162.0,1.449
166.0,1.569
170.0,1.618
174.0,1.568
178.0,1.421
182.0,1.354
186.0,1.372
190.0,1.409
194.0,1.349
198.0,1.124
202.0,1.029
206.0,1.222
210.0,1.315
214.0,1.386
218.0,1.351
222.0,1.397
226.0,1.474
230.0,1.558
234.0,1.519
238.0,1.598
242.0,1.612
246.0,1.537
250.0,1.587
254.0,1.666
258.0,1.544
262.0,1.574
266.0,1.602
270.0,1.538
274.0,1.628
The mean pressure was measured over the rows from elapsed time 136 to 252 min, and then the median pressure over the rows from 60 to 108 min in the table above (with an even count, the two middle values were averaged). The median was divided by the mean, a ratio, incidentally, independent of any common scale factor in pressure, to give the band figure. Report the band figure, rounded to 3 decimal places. 0.970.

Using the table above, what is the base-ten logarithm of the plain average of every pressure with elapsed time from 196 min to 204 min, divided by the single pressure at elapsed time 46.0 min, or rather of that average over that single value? -0.09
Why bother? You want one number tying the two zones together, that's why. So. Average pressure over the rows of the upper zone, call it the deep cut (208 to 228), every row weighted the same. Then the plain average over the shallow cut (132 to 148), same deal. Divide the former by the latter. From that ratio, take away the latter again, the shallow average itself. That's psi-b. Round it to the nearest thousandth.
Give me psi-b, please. -0.576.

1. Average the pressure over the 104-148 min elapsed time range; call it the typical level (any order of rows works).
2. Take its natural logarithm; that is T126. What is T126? 0.30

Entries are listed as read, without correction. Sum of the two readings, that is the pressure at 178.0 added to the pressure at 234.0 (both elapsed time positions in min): 2.94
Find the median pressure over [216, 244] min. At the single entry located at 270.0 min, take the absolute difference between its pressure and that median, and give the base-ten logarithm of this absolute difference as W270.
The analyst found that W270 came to -1.7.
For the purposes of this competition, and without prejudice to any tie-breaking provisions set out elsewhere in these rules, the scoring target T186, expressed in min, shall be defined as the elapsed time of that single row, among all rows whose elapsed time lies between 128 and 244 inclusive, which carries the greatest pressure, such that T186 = 170.0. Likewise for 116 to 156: 154.0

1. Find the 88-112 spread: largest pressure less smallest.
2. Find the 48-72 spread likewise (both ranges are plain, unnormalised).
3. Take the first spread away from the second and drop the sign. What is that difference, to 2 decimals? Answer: 0.04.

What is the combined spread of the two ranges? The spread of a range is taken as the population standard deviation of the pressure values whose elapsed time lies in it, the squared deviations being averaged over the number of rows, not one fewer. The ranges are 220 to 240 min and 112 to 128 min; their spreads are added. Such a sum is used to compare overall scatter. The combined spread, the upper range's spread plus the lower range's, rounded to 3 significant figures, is 0.224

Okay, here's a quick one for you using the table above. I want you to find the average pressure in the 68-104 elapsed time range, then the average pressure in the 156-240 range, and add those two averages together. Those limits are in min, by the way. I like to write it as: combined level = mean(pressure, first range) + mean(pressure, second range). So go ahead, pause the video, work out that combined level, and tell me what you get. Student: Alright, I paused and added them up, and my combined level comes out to 2.86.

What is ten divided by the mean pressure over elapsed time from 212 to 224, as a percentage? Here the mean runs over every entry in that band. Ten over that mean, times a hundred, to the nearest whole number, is 726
